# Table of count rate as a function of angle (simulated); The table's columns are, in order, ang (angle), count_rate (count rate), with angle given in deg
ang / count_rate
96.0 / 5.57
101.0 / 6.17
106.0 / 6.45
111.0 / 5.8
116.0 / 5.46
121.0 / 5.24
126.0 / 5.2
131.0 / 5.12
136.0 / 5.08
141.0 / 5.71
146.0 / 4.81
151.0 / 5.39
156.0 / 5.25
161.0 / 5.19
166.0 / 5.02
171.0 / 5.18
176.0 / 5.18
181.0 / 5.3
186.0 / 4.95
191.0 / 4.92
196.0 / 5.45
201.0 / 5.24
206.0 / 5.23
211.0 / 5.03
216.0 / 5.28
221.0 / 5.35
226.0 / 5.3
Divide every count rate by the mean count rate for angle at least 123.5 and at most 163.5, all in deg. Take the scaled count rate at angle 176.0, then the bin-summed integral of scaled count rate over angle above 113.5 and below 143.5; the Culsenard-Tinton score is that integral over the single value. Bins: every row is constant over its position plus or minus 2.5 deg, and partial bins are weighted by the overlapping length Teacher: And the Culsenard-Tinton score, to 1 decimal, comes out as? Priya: 30.7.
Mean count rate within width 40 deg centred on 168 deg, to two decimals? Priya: 5.18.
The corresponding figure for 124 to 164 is 5.22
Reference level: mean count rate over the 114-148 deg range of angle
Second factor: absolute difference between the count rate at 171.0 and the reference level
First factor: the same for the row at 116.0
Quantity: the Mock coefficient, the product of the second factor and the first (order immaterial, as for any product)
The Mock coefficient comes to 0.012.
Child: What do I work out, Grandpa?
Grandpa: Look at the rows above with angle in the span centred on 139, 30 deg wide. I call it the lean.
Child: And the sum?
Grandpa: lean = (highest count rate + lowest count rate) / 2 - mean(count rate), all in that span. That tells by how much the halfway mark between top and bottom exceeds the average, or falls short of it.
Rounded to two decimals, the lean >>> 0.04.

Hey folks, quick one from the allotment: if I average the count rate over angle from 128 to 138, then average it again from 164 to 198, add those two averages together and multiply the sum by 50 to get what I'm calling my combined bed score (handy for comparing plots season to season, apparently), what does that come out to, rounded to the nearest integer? 512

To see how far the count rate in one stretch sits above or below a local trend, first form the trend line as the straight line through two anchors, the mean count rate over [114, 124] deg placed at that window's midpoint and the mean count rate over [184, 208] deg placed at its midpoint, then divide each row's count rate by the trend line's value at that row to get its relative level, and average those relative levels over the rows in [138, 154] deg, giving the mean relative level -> 1.00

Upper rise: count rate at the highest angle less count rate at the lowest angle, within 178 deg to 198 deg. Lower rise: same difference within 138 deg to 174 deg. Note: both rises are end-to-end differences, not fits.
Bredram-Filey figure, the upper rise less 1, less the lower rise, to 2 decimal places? -0.32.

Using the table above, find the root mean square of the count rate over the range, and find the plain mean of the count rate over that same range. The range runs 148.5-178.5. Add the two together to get 10.4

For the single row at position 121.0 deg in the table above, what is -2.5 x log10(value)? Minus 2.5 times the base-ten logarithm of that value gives -1.80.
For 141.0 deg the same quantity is -1.89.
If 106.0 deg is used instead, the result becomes -2.02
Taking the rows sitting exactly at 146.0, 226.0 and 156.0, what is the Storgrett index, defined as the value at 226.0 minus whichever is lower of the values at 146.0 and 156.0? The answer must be 0.49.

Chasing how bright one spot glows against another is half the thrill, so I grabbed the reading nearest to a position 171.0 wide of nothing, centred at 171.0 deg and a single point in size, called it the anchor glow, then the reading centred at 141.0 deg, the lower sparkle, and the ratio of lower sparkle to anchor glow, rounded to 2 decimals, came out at 1.10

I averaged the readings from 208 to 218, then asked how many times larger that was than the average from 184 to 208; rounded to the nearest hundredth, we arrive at 1.00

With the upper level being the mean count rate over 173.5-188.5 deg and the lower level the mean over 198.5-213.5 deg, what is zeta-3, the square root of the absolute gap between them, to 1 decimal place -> 0.2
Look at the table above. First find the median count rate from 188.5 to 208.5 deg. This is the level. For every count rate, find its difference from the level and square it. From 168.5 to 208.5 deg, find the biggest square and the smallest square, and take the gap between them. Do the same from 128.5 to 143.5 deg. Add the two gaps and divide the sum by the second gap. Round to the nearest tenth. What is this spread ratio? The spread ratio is 1.5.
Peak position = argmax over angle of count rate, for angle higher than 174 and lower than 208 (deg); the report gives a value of 196.0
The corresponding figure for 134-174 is 141.0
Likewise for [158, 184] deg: 181.0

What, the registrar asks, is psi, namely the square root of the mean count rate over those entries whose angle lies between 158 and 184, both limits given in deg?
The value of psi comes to 2.27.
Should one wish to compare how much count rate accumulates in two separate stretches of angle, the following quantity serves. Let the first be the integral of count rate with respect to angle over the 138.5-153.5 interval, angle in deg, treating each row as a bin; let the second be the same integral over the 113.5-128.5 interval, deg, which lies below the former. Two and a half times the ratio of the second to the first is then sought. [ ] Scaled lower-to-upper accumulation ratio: 2.50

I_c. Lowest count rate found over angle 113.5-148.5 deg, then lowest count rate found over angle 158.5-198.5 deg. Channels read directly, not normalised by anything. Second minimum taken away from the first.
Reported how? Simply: -0.11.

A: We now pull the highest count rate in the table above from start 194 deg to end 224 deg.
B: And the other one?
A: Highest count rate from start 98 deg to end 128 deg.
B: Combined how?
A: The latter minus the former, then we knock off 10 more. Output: -9.0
